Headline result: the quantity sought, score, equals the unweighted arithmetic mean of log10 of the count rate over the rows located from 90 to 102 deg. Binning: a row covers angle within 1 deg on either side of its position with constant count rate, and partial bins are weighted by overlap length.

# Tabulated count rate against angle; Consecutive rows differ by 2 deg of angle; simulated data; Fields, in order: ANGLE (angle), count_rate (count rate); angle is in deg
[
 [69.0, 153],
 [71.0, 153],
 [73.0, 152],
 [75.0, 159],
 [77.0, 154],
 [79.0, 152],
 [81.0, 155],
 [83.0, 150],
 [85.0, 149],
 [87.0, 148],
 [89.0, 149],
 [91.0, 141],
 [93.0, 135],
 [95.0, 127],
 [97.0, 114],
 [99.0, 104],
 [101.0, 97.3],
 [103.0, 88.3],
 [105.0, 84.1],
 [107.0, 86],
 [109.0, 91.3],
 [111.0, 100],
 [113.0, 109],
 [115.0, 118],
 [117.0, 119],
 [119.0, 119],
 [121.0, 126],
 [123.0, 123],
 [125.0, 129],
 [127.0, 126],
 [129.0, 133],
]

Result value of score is 2.07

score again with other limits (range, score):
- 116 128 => 2.09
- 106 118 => 2.01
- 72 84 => 2.19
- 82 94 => 2.16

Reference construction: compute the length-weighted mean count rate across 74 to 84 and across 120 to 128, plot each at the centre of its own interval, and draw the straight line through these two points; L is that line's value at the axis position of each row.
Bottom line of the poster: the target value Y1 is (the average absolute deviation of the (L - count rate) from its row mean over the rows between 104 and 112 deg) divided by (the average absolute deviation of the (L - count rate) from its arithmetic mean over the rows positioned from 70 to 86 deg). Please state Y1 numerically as 2.96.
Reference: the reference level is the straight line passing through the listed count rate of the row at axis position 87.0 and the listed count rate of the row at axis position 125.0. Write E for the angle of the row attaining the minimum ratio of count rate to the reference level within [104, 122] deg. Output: 105.0 deg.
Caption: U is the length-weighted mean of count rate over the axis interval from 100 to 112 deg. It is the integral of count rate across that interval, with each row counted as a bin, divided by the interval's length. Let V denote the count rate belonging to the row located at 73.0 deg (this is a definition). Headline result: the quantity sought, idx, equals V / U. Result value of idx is 1.7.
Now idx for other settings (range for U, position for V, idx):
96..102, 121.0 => 1.2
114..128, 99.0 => 0.8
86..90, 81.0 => 1.0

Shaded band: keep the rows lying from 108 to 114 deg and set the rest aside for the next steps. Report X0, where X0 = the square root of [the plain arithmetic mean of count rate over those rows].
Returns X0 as 10.0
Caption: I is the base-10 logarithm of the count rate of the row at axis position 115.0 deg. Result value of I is 2.07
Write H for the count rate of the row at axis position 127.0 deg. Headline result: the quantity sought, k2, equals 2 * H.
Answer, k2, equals 252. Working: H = 126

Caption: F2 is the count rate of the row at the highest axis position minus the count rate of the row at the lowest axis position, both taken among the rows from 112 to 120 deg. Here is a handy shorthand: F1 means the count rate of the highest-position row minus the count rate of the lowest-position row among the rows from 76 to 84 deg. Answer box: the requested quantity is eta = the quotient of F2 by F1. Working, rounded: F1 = -4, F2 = 10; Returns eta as -2.5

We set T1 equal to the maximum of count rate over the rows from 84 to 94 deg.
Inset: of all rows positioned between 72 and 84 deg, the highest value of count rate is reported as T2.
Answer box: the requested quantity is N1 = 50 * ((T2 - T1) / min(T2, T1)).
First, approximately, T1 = 149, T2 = 159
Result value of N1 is 3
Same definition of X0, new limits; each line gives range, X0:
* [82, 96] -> 11.9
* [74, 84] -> 12.4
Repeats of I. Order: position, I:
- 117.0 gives 2.08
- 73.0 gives 2.18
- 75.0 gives 2.20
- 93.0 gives 2.13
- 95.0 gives 2.10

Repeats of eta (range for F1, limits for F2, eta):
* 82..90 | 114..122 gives -8.0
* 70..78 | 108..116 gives 26.7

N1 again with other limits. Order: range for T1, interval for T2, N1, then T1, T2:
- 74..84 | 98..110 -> -26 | 159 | 104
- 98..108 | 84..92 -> 22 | 104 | 149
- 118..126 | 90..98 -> 5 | 129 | 141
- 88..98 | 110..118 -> -13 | 149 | 119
